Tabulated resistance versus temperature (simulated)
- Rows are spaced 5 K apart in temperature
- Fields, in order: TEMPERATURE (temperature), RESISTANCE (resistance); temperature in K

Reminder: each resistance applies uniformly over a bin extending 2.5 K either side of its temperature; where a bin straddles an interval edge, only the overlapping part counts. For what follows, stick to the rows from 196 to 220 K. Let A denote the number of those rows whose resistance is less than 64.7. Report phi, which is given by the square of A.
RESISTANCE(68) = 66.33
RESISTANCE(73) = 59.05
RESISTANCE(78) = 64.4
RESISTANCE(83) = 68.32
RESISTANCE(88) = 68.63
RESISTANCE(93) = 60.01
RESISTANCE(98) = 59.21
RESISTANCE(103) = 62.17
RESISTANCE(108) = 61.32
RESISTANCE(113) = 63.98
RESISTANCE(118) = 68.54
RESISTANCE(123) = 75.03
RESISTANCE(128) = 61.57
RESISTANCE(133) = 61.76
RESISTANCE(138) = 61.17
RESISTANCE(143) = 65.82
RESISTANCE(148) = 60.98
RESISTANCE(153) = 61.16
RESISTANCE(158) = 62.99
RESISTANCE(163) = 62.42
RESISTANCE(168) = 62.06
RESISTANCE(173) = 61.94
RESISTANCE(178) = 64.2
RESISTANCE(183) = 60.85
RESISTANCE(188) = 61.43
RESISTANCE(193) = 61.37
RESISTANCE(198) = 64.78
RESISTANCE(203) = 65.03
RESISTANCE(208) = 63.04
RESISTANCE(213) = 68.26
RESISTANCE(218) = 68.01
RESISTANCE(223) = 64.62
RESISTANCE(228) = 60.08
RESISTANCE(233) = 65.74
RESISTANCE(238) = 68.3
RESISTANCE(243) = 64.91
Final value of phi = 1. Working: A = 1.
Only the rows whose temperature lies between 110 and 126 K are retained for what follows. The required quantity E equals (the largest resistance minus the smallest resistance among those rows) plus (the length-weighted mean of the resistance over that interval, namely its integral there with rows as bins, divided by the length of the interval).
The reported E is 80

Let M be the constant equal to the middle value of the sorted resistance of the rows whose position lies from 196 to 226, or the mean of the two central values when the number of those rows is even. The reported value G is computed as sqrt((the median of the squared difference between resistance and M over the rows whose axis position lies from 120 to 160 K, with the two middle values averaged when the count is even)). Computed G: 3.54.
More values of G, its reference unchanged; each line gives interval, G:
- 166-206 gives 2.91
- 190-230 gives 2.56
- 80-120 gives 3.61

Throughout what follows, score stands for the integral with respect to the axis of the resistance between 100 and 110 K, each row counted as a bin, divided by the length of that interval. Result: 61.6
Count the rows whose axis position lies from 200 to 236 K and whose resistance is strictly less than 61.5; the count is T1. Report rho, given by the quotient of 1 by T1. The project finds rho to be 1.0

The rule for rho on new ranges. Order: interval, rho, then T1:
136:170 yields 0.3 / 3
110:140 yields 1.0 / 1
